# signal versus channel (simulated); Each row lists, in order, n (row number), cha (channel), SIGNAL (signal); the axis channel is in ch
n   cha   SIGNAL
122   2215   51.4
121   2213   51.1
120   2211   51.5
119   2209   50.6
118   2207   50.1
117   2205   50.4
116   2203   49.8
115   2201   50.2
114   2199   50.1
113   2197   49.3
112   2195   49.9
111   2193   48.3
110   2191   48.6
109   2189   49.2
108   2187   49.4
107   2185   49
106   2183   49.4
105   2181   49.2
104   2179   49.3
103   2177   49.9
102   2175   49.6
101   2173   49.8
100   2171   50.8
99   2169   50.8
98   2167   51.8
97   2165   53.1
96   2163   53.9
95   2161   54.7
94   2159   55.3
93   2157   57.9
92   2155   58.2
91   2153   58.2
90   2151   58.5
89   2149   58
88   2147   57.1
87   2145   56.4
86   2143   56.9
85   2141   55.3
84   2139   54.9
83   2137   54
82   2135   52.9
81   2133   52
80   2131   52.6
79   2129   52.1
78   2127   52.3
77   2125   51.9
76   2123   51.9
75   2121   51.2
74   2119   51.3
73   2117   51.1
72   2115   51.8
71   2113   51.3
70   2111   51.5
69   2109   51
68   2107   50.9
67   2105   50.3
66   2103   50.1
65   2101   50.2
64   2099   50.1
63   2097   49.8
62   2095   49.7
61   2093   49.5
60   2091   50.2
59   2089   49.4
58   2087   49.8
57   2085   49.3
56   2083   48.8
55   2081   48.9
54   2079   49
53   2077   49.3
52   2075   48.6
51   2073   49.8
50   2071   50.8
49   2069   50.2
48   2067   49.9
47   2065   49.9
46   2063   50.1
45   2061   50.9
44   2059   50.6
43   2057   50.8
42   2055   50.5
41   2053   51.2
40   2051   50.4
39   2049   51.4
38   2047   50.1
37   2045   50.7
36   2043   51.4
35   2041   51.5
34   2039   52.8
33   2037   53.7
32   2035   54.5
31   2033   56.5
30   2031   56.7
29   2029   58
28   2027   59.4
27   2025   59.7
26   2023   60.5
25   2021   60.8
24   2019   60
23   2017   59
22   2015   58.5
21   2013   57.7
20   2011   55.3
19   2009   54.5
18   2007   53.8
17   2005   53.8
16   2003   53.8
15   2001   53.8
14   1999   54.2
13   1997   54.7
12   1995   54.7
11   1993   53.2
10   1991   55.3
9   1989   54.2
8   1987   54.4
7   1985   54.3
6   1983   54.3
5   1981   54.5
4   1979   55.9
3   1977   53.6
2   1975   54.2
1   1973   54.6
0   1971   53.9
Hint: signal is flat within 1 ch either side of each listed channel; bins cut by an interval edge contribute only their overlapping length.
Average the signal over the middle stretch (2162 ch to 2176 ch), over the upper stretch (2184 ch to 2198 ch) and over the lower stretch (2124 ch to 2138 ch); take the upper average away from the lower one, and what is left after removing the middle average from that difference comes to -48.0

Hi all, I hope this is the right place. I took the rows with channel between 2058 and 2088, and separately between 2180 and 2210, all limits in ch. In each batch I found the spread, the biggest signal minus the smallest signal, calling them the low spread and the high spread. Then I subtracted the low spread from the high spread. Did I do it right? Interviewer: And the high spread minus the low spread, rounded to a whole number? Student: 0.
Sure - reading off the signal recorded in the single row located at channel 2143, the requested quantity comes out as 56.9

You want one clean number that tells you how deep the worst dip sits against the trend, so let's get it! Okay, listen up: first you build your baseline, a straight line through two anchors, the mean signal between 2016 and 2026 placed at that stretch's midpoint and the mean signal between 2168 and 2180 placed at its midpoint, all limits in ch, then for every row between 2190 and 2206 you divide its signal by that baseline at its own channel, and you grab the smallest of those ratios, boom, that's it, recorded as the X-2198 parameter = 0.99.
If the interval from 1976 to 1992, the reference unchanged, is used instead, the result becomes 0.85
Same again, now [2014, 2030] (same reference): 0.97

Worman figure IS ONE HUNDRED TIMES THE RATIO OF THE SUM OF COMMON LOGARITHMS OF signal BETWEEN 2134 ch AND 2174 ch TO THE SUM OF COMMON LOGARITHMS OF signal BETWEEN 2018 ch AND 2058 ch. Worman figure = 100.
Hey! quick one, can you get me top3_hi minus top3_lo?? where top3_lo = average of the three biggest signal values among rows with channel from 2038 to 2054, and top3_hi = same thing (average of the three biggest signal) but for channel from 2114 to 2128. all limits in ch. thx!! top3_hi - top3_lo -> 0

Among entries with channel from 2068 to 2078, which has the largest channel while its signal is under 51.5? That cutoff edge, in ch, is 2077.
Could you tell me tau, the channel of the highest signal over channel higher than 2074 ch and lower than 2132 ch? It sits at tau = 2131 ch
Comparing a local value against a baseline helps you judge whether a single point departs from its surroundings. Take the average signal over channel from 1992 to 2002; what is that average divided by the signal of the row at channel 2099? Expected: 1.08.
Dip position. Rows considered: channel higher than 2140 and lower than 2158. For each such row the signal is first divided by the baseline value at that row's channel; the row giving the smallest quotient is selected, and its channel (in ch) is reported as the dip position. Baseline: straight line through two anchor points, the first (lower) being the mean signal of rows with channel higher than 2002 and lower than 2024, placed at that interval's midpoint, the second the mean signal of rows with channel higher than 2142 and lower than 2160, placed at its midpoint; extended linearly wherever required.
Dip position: 2141 ch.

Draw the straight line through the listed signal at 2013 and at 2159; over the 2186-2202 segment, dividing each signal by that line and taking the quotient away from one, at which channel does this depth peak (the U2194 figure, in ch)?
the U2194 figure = 2193 ch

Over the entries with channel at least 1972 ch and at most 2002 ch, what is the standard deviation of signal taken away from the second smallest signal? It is 53.0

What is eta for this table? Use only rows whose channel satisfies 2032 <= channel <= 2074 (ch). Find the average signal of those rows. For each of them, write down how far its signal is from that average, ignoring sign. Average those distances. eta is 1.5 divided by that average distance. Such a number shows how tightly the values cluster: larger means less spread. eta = 1.3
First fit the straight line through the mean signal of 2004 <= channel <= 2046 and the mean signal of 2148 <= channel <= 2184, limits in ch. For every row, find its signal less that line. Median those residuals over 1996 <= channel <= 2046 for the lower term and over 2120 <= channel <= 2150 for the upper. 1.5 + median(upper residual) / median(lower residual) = 2.2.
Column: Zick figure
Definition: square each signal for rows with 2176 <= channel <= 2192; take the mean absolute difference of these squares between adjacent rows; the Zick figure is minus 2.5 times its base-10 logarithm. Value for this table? -3.9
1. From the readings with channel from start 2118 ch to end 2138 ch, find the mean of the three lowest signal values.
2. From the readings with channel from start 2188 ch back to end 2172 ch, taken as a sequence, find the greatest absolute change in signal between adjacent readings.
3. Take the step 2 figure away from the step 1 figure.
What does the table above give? 50.9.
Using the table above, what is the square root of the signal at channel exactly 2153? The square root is 7.63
